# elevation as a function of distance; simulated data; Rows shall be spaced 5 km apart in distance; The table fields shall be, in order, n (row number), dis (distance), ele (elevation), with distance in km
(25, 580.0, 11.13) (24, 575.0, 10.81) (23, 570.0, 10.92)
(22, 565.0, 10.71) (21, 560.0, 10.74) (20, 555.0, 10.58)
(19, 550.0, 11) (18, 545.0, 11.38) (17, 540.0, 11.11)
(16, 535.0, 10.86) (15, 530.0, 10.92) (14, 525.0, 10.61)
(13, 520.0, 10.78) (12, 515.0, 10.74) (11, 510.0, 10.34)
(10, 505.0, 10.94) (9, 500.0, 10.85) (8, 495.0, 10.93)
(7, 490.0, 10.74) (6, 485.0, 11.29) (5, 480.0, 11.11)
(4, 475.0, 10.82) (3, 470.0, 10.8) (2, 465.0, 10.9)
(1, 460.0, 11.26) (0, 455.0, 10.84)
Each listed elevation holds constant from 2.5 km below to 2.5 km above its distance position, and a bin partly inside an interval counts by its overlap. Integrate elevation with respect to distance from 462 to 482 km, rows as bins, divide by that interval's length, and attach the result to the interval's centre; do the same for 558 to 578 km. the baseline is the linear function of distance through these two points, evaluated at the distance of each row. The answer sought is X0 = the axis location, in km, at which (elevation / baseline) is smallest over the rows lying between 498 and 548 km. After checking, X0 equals 510.0 km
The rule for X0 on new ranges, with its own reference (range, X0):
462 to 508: 490.0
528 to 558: 555.0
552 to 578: 555.0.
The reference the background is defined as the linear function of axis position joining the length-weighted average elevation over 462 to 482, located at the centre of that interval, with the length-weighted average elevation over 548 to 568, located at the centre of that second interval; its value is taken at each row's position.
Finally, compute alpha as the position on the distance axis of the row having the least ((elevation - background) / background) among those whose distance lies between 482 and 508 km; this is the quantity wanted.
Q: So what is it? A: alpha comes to 490.0 km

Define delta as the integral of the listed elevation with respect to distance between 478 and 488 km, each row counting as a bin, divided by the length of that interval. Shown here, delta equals 11.2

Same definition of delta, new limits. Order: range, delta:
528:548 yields 11.1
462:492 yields 11.0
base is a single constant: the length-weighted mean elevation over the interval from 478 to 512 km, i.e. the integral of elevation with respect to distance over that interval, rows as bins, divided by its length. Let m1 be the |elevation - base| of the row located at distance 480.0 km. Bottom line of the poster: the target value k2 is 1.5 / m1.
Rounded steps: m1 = 0.22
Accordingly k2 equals 6.8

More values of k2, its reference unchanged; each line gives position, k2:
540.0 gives 6.8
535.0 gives 49.3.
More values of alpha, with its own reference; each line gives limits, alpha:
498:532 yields 510.0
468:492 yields 490.0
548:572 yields 555.0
